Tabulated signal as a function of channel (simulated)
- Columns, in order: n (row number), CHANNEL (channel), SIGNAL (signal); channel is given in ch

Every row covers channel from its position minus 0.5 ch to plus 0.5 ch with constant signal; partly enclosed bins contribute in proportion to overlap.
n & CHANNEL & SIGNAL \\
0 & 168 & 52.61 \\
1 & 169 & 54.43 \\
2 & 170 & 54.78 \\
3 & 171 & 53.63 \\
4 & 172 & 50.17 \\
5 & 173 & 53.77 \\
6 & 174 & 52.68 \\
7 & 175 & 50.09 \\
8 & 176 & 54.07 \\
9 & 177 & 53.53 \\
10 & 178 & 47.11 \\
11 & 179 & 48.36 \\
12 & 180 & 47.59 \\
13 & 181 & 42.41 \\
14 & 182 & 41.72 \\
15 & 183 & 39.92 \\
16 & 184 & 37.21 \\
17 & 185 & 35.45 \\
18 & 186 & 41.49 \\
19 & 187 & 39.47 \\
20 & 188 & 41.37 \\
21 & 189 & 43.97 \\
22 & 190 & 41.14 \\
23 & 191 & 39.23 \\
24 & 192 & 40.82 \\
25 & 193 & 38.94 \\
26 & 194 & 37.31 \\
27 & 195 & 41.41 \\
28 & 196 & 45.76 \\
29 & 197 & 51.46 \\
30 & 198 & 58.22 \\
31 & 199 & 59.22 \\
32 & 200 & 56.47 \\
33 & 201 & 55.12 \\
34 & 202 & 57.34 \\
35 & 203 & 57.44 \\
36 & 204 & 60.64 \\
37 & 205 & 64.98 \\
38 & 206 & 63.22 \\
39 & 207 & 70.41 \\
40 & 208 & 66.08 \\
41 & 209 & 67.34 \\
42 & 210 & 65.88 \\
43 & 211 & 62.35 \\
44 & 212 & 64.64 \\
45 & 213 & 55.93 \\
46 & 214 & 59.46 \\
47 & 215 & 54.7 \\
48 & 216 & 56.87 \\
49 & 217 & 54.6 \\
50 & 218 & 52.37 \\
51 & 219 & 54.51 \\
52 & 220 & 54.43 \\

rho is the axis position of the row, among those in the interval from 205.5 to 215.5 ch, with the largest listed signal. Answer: 207 ch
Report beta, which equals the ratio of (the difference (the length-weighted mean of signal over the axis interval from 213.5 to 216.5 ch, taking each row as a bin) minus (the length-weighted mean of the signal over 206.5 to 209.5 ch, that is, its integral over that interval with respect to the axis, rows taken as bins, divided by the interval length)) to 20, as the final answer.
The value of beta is -0.55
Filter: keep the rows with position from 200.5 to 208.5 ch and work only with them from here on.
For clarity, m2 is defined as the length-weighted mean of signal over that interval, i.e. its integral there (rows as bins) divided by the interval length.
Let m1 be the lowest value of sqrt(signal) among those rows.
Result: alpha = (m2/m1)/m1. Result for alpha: 1.12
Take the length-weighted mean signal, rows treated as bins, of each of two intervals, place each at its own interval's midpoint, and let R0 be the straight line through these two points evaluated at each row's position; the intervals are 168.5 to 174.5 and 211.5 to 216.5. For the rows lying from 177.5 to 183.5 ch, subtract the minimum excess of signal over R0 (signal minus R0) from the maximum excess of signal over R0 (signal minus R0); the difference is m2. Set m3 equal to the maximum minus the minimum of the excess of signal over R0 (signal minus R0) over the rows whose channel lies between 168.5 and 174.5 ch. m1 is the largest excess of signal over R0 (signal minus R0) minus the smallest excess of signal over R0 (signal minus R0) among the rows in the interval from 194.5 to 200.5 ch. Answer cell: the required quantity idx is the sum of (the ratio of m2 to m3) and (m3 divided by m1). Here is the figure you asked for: 2.1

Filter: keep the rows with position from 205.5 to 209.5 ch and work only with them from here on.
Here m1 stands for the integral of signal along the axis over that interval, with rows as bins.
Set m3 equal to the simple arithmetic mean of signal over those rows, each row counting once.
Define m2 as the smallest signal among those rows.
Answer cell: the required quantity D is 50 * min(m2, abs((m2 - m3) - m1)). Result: 3161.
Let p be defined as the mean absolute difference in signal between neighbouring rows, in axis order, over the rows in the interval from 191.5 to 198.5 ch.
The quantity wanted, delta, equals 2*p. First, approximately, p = 4.1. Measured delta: 8.1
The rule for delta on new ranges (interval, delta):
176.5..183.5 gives 5.4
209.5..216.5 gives 8.3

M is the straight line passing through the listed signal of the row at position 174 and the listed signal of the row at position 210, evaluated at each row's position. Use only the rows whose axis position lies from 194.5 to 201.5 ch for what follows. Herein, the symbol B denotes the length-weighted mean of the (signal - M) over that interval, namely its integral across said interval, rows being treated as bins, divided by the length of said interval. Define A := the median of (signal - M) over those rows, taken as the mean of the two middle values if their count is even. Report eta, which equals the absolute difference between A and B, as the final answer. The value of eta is 1.5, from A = -7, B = -9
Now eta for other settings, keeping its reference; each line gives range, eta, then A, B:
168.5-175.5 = 0.6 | 1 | 1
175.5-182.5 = 0.4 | -7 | -7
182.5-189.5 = 0.8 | -16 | -17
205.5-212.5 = 0.2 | 0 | 0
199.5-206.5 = 1.6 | -6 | -4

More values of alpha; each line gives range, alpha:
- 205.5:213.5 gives 1.15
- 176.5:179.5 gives 1.05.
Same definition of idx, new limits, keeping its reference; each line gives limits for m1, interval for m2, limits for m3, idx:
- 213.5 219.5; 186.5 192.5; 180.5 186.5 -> 1.7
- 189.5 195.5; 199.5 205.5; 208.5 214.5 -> 3.5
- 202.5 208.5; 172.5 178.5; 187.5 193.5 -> 1.8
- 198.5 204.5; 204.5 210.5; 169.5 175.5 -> 2.4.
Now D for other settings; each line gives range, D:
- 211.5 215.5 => 2735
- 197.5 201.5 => 2756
